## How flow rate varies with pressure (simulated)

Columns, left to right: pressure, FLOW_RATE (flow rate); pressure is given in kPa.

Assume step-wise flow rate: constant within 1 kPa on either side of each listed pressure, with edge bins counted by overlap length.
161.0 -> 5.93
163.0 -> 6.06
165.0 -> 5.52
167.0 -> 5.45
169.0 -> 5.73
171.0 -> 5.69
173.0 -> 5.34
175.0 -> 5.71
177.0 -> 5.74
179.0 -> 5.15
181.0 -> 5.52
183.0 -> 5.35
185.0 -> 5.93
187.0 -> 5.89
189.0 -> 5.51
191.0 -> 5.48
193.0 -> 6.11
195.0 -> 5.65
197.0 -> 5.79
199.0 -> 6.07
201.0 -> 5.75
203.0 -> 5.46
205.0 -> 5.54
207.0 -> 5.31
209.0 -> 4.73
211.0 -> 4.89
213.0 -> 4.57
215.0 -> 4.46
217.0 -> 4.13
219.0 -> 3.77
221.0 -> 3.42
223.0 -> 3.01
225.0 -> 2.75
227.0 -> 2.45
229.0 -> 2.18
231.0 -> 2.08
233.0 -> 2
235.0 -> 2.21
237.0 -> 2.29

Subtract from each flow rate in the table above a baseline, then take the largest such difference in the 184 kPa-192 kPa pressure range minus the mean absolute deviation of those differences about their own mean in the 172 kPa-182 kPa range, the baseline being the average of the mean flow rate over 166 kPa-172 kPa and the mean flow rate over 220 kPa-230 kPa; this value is 1.5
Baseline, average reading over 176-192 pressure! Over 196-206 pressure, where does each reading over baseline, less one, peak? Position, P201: 199.0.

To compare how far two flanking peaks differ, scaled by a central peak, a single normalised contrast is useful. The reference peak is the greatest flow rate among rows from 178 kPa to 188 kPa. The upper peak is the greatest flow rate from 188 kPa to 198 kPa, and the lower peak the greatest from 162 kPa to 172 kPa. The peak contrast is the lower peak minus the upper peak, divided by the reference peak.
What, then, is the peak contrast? -0.008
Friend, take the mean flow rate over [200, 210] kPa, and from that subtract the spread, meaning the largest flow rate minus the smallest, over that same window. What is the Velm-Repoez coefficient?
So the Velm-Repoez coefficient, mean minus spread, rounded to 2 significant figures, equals 4.3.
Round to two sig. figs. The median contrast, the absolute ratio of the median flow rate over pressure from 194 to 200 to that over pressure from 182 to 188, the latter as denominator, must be 0.98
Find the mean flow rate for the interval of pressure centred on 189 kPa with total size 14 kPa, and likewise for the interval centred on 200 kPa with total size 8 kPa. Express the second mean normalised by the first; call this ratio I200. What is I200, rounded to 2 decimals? 1.01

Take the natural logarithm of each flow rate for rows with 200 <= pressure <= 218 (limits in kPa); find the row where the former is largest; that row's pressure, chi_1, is 201.0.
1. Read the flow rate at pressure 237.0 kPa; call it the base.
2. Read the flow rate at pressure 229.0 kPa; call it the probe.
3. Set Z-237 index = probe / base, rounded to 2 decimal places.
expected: 0.95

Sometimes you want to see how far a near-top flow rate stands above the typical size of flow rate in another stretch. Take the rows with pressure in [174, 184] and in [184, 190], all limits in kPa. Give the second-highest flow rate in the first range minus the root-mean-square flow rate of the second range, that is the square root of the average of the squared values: -0.1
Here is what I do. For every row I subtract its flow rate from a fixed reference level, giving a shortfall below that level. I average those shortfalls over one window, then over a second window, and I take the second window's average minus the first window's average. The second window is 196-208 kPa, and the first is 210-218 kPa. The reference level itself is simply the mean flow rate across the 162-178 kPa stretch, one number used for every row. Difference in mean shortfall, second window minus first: -1.1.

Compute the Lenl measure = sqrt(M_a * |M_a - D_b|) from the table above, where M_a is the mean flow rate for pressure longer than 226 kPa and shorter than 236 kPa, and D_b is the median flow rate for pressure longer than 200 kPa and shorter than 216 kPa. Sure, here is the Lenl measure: 2.52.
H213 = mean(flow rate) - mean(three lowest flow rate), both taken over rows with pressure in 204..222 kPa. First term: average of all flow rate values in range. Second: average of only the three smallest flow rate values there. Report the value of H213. 0.76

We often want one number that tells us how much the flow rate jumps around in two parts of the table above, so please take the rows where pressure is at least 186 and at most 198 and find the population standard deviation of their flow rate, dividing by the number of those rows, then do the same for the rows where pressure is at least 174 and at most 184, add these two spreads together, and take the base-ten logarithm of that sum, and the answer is -0.35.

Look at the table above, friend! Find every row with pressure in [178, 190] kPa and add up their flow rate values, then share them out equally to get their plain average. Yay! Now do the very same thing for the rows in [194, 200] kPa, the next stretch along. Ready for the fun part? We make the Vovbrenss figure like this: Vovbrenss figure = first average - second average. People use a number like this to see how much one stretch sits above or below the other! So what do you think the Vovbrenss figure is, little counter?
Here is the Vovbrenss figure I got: 0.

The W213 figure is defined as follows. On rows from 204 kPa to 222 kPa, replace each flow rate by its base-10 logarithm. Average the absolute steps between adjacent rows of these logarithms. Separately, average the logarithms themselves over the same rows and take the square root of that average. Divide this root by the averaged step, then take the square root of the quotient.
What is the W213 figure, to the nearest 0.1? 5.2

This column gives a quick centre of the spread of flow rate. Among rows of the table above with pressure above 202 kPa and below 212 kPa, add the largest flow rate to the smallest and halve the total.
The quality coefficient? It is 5.1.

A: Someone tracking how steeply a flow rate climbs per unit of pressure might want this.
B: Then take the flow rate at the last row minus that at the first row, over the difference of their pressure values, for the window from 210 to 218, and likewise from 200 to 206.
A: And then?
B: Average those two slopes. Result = -0.090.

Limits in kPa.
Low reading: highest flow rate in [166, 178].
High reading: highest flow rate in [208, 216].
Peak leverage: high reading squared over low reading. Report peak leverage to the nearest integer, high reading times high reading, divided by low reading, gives 4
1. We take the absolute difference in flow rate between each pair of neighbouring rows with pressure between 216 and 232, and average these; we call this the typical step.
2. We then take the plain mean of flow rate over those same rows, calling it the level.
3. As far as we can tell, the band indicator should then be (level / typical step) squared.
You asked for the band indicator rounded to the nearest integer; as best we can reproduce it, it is 103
